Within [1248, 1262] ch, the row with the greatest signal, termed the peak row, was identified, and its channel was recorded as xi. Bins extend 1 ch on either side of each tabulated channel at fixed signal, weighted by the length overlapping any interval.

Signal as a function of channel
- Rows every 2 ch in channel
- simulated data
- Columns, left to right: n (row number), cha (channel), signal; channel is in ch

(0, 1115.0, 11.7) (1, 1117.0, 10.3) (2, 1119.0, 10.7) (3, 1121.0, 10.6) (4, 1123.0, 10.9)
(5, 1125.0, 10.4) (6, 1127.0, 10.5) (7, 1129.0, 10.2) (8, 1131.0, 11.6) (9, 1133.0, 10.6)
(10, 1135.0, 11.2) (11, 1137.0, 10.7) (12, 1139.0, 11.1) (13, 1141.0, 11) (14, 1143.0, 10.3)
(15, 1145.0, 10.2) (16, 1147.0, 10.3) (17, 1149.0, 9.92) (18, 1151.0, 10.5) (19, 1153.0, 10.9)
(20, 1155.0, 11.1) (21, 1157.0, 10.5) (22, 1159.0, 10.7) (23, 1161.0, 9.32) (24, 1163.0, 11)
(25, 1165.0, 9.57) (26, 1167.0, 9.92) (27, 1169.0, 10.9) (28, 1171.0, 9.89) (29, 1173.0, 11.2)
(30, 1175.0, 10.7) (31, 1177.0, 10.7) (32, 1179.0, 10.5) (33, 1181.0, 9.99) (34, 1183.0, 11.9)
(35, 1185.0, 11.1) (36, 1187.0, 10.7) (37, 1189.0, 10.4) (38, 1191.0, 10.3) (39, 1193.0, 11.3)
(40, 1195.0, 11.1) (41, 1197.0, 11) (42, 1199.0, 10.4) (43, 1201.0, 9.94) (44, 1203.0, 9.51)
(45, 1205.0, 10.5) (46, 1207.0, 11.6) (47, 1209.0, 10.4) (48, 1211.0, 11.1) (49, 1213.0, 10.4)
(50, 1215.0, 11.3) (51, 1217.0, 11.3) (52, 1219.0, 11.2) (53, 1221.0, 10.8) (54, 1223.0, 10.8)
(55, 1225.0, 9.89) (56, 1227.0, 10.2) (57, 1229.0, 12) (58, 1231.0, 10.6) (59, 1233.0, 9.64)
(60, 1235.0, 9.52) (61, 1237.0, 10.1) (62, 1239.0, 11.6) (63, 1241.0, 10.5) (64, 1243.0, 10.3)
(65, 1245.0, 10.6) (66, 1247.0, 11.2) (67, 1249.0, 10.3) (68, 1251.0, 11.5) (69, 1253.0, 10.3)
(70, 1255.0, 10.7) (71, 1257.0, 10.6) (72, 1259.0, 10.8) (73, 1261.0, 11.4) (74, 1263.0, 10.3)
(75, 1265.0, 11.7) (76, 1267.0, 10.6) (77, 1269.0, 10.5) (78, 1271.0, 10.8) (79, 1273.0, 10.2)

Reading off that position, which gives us 1251.0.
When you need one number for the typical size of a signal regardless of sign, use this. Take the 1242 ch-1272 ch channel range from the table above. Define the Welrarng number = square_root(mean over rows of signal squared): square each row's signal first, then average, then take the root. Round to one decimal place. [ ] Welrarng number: 10.8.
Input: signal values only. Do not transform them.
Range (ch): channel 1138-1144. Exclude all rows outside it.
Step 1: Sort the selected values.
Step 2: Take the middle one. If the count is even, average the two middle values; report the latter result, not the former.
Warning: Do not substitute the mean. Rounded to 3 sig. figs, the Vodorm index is 11.0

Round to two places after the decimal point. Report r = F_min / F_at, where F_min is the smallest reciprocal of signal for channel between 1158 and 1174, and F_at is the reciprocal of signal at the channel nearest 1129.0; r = 0.91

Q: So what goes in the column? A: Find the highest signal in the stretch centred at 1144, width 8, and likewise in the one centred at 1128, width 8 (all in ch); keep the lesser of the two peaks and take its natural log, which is 2.40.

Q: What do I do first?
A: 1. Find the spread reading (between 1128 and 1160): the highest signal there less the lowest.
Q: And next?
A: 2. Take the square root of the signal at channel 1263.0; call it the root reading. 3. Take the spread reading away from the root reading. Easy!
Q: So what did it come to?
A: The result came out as 1.5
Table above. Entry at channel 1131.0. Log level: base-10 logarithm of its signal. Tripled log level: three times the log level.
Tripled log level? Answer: 3.19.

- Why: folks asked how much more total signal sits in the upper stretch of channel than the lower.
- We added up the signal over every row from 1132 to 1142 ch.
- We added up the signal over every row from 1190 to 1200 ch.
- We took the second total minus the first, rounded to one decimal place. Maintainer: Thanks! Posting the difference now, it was -0.5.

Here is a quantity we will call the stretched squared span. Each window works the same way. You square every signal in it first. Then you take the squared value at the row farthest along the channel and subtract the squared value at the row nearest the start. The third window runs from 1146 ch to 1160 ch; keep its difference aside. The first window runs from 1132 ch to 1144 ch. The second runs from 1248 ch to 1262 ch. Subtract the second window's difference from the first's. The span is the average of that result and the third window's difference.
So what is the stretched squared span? -11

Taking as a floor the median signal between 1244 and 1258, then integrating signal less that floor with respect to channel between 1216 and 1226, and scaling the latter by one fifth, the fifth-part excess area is 0.4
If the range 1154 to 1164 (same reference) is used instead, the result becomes -0.2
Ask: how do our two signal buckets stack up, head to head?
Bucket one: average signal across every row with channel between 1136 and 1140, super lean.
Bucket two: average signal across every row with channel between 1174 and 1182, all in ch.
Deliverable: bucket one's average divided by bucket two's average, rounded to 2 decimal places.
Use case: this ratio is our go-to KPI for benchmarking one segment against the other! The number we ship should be 1.04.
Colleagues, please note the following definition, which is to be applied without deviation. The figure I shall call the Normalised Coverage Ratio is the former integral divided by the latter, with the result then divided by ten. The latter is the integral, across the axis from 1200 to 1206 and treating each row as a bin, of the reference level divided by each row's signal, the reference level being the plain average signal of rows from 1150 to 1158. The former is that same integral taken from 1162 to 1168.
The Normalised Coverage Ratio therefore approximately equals 0.098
